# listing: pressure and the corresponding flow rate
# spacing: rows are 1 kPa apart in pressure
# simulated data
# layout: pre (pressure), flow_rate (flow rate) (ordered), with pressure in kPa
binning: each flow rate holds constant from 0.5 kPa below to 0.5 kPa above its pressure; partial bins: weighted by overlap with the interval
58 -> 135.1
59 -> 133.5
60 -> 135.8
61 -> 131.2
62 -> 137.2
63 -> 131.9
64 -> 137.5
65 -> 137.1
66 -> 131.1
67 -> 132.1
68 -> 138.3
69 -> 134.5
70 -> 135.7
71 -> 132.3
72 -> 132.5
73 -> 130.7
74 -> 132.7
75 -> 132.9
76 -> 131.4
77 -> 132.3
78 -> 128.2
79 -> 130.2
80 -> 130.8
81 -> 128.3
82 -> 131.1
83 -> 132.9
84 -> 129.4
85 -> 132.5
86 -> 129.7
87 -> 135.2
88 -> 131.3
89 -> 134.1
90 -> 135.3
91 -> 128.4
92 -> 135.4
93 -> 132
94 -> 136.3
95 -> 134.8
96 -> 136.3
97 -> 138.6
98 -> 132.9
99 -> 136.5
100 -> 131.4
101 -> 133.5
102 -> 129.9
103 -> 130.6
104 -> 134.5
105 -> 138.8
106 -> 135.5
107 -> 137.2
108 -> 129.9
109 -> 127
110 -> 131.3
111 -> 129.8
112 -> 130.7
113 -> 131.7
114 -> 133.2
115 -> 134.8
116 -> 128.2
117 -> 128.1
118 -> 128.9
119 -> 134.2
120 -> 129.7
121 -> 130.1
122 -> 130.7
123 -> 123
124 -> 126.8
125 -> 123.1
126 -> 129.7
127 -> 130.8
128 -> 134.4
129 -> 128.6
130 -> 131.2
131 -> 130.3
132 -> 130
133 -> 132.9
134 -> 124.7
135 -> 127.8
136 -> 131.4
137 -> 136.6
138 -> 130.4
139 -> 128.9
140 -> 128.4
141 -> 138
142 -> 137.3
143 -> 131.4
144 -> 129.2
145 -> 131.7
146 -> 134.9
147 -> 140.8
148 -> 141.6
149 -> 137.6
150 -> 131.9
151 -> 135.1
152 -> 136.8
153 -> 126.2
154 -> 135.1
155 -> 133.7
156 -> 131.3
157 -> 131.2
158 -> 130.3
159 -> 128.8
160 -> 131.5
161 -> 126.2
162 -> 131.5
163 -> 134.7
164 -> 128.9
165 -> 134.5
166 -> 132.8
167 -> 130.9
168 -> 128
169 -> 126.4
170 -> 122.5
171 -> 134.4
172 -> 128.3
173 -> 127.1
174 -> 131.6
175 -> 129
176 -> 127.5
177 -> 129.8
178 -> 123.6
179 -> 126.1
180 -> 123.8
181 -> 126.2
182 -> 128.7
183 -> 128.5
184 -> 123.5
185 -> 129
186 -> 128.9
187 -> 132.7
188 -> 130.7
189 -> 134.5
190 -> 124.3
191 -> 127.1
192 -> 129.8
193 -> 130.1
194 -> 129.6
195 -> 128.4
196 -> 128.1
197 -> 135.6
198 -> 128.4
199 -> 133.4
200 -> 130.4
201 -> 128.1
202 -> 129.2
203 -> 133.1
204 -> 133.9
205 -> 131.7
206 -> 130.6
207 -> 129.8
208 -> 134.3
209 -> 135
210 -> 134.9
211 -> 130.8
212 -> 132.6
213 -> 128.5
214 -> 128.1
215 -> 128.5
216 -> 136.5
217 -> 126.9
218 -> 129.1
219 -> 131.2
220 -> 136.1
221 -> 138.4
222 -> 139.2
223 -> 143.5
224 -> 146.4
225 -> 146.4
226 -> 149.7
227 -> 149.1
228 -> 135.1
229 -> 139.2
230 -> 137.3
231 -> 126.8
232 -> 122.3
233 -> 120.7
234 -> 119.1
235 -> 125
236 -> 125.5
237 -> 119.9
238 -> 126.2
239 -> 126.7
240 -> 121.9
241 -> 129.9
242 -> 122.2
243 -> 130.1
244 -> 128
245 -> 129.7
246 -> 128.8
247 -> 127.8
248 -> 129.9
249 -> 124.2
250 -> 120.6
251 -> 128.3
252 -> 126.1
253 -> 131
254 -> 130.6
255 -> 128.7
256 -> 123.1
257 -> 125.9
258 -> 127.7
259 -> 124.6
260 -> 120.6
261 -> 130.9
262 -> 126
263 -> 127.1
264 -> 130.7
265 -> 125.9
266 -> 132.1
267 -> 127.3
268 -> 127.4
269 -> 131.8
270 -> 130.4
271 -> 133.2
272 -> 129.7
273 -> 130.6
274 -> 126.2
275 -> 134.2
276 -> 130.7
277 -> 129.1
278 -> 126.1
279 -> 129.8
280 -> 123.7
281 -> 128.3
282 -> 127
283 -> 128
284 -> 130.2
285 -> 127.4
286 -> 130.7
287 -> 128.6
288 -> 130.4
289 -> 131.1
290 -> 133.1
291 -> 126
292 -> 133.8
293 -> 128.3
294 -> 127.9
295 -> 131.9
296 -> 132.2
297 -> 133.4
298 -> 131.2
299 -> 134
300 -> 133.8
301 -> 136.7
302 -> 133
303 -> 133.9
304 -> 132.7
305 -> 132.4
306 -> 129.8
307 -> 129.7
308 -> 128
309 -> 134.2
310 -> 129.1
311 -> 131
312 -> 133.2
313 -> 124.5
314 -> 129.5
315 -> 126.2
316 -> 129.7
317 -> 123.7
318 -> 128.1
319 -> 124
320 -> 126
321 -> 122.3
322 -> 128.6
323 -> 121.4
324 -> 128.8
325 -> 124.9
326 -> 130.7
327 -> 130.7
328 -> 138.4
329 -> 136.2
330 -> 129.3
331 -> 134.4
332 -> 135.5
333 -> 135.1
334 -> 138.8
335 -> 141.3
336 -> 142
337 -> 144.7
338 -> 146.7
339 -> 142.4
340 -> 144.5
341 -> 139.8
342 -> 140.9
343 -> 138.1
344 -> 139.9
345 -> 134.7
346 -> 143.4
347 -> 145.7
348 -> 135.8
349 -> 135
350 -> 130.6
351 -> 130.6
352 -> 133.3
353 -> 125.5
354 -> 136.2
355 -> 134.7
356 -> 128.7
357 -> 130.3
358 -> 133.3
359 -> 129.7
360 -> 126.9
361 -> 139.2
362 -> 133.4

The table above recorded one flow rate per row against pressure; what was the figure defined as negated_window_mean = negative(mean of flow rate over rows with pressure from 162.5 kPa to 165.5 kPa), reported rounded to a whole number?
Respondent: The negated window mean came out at -133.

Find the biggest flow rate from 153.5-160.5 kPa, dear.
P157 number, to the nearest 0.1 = 135.1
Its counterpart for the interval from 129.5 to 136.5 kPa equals 132.9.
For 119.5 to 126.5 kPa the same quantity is 130.7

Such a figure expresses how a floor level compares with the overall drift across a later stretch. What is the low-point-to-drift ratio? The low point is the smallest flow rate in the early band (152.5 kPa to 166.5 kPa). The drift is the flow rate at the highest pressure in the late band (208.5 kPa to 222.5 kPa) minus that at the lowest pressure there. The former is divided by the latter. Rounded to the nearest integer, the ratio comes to 30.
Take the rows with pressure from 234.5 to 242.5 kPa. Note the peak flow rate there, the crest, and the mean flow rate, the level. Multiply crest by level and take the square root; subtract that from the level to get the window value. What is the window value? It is -2.6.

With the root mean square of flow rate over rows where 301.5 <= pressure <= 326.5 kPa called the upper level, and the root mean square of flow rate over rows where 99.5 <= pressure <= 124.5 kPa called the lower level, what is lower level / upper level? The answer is 1.02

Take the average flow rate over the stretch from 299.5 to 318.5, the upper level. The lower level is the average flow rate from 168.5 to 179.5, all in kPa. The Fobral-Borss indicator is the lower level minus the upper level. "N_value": -2.6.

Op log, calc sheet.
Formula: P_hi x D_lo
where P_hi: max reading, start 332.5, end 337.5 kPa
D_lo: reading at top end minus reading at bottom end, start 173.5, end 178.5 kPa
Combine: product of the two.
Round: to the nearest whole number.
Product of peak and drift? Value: -1158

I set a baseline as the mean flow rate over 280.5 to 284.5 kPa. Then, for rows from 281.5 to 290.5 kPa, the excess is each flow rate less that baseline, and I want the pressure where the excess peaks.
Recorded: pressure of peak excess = 290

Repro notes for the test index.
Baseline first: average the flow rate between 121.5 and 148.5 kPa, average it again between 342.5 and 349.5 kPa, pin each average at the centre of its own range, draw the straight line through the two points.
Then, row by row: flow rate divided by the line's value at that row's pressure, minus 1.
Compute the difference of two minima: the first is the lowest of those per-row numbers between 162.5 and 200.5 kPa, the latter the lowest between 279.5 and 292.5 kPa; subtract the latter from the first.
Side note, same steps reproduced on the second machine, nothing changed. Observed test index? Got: 0.018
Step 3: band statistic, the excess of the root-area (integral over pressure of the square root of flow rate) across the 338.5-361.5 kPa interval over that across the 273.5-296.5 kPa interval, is 6.2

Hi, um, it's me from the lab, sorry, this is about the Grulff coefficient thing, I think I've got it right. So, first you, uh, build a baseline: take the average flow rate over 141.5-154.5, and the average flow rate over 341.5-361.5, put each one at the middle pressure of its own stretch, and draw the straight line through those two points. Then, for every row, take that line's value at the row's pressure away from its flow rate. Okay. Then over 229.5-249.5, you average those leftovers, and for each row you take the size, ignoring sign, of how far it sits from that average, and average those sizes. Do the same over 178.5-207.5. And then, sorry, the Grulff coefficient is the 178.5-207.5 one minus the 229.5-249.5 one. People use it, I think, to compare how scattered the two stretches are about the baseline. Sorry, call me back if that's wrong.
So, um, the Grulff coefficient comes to -1.1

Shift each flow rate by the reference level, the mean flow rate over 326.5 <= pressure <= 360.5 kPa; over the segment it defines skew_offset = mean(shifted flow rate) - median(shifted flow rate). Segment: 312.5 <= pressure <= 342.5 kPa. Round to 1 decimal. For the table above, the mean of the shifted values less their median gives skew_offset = 2.3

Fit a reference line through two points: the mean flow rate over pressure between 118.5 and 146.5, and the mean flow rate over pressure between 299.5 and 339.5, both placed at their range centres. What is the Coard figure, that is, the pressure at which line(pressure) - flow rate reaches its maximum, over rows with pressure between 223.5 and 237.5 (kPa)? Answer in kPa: 234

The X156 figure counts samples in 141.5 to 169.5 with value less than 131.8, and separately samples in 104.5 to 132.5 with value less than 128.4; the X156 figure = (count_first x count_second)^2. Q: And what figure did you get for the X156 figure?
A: 8100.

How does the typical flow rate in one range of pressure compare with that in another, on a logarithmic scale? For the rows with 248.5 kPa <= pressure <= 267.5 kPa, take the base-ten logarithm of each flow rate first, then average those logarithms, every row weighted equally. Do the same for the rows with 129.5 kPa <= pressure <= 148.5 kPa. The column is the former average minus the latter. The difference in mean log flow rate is -0.019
